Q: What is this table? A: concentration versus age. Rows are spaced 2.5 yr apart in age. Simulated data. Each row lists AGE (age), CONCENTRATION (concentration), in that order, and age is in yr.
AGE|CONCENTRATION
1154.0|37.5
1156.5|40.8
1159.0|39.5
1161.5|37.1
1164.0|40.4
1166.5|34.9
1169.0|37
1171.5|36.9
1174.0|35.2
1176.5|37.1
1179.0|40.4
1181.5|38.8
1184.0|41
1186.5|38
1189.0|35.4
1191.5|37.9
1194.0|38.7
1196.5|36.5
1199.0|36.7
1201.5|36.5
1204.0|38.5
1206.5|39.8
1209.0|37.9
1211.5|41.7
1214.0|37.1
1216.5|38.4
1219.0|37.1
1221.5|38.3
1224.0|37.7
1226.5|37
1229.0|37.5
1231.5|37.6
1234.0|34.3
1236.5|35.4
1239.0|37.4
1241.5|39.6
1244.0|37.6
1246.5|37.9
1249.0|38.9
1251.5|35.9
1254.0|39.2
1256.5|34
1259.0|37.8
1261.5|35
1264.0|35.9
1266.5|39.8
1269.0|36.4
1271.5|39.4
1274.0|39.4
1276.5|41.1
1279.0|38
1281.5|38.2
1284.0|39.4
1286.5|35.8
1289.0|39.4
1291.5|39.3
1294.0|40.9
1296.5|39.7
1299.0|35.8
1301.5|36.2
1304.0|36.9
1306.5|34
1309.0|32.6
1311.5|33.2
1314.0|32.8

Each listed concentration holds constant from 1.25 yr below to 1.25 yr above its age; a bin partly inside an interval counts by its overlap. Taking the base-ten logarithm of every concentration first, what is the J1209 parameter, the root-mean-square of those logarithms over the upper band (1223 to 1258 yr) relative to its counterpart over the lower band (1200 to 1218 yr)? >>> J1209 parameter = 0.990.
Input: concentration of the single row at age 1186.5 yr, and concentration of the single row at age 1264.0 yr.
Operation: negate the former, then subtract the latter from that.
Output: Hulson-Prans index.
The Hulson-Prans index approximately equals -74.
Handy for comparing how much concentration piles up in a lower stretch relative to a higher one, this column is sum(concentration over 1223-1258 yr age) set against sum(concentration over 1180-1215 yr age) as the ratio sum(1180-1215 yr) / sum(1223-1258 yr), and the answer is 1.03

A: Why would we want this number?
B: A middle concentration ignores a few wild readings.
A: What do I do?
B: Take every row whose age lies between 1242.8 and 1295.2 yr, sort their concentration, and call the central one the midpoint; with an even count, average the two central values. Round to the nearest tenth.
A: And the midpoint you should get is 38.2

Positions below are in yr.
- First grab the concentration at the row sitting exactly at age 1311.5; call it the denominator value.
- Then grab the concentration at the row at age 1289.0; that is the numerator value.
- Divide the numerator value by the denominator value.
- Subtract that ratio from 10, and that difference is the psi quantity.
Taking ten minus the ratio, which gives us 8.81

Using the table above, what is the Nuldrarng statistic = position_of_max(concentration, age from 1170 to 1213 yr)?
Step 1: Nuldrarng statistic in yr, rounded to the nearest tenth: 1211.5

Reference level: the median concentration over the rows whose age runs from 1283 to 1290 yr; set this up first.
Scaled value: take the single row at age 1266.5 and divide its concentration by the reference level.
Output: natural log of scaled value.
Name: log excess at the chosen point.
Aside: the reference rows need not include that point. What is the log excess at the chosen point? 0.01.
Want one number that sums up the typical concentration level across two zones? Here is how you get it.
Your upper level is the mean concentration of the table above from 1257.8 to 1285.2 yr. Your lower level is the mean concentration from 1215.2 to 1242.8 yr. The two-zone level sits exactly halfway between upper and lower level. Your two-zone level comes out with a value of 37.8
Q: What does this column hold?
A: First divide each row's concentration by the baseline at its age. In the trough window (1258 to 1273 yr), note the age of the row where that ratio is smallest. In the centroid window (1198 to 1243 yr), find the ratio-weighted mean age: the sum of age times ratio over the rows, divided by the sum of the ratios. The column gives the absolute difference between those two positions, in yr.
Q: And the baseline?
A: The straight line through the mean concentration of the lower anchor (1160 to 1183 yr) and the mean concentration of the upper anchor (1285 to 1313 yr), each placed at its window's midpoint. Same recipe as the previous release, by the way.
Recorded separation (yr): 41.4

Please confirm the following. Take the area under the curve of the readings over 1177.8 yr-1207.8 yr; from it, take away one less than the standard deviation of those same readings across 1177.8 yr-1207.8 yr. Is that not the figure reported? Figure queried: 1145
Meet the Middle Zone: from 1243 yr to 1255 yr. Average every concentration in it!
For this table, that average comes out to 37.9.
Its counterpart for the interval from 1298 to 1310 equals 35.1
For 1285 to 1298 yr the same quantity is 39.0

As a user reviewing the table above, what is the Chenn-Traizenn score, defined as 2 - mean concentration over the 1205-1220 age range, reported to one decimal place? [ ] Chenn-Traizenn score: -36.7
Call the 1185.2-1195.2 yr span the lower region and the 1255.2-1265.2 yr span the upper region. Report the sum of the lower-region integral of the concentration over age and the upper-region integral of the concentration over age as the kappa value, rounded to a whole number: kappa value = 732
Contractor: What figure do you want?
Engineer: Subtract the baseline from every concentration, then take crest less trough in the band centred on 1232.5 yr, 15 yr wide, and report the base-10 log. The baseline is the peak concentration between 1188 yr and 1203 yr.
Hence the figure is 0.52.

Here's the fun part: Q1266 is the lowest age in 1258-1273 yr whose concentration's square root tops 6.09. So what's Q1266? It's 1259.0 yr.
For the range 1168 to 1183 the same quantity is 1176.5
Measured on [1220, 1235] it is 1221.5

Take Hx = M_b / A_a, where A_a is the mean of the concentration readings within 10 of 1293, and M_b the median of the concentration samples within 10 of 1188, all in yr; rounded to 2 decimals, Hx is 1.00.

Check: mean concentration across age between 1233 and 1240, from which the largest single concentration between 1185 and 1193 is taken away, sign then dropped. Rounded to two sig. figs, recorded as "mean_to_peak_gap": 2.3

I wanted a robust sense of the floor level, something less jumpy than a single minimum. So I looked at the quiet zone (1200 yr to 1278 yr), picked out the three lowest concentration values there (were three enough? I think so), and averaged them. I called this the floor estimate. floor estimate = 34.4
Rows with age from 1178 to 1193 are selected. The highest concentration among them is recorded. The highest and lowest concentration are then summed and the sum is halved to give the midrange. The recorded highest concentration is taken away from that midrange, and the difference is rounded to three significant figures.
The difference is -2.80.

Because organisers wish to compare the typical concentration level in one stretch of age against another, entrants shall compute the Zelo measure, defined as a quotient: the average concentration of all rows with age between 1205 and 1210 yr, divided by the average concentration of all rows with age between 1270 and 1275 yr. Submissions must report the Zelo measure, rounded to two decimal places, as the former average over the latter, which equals 0.99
